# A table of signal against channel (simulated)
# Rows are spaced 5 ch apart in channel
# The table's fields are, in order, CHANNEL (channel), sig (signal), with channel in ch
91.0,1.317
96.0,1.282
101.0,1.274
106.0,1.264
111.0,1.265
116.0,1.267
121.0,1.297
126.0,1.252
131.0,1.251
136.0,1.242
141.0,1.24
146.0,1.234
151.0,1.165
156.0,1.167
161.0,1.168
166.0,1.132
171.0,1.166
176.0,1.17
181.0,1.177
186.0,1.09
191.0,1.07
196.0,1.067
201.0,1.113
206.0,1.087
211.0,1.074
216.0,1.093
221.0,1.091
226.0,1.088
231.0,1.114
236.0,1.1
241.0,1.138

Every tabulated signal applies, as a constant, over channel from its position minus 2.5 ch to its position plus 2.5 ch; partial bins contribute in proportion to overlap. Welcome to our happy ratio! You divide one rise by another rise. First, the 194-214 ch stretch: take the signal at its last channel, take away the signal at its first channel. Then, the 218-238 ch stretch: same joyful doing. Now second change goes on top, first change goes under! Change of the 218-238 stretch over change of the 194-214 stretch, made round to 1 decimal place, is 1.3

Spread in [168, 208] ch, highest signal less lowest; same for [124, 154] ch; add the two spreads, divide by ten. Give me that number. 0.0197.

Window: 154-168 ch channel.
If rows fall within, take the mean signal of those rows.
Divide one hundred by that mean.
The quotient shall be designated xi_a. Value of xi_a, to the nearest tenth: 86.5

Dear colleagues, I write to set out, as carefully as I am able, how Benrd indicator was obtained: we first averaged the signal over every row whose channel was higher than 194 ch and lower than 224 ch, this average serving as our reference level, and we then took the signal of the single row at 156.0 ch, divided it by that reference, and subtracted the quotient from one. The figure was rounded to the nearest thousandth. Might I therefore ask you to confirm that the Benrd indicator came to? -0.073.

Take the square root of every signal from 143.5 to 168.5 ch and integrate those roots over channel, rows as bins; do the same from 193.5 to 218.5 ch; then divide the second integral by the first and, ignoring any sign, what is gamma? 0.96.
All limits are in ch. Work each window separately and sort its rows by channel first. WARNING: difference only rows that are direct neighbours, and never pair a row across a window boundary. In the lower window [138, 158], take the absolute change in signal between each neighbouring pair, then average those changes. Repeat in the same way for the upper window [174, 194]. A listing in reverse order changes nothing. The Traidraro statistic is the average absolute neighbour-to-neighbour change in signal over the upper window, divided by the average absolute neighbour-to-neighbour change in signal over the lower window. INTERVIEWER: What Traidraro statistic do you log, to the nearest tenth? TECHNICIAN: 1.5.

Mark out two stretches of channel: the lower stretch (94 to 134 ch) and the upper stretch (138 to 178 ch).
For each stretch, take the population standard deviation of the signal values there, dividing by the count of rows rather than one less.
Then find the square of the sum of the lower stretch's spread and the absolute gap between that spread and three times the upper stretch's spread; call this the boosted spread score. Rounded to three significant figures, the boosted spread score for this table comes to 0.0109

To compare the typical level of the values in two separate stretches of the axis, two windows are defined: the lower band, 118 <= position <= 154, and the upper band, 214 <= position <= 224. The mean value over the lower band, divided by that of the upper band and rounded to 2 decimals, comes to 1.14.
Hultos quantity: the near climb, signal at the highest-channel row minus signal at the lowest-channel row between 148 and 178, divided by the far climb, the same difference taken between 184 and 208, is -1.7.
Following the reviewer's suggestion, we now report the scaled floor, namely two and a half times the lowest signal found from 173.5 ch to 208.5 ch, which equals 2.67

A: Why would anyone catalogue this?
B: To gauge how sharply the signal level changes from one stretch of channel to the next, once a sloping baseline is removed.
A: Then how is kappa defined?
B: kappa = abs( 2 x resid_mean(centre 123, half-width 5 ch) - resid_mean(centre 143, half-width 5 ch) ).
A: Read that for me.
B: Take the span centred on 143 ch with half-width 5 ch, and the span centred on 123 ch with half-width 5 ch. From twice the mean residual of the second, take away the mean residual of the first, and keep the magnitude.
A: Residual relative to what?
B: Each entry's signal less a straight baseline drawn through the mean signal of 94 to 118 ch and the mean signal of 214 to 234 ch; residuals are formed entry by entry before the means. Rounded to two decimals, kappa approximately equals 0.04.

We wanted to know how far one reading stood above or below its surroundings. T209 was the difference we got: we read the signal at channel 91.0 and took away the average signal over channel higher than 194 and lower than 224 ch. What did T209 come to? 0.23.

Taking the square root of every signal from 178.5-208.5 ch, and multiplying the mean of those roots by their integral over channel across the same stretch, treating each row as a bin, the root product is 33.0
